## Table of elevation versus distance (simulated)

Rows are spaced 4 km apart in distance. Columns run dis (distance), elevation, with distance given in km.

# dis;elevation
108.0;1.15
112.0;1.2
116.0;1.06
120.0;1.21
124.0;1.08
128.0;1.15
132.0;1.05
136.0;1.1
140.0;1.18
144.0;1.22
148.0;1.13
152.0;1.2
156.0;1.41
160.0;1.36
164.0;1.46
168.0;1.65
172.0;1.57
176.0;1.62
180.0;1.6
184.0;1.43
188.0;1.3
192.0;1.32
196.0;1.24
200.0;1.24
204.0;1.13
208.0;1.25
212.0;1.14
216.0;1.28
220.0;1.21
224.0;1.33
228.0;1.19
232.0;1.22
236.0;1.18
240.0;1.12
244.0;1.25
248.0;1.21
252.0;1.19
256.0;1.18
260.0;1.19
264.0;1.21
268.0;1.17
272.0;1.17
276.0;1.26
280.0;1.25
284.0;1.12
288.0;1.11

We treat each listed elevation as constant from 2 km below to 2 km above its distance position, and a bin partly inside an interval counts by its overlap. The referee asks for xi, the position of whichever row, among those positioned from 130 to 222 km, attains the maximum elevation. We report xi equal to 168.0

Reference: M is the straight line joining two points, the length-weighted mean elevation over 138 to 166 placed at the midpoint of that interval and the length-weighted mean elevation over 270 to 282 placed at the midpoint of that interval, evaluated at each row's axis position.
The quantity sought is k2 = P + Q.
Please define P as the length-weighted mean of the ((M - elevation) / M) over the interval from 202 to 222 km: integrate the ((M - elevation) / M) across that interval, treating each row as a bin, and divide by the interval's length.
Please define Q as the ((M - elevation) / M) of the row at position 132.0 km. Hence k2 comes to 0.23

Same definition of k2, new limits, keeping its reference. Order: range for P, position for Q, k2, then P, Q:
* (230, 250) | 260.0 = 0.07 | 0.04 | 0.04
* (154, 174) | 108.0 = -0.05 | -0.17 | 0.11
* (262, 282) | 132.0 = 0.20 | 0.01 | 0.19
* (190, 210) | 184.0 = -0.11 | 0.02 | -0.13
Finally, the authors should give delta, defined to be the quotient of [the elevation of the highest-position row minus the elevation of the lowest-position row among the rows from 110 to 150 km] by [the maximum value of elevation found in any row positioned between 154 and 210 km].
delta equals -0.04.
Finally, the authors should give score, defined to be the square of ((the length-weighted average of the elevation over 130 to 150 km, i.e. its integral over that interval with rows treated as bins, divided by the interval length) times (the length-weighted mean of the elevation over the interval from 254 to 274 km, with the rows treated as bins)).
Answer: 1.81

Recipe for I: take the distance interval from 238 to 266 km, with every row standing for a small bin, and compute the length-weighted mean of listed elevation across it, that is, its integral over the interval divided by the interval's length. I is 1.19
